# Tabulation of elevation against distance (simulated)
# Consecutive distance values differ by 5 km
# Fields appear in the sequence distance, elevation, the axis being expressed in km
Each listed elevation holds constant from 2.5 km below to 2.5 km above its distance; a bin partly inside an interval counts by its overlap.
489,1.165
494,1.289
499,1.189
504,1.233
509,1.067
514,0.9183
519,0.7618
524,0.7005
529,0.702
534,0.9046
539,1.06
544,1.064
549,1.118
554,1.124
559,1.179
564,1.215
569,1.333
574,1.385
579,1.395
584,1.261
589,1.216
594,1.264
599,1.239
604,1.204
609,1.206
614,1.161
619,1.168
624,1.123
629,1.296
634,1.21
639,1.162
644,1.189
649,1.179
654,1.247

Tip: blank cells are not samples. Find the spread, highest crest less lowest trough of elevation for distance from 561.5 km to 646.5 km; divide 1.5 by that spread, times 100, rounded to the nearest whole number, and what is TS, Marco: 551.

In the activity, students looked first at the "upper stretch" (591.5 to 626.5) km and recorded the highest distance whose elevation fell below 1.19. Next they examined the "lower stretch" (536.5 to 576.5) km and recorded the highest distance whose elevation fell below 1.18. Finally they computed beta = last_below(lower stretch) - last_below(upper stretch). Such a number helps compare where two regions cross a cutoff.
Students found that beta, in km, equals -65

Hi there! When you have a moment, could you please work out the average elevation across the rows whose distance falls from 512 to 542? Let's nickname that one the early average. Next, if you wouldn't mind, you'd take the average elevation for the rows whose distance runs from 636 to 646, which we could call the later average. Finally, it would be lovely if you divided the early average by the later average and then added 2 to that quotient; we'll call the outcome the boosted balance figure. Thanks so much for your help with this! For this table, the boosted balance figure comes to 2.72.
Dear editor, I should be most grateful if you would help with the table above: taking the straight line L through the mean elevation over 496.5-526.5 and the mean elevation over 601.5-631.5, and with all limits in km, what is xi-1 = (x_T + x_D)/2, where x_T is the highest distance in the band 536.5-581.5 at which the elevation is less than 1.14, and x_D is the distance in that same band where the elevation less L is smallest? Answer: 549 km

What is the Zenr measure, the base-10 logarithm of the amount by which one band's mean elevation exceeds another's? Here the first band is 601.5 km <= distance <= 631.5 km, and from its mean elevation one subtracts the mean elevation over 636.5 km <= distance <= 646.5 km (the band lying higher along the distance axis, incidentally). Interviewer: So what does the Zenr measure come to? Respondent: -1.76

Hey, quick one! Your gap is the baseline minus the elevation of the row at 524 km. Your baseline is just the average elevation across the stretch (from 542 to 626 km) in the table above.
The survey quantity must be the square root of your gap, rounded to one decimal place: 0.7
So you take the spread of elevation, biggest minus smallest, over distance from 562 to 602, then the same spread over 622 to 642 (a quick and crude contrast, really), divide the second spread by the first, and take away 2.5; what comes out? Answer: -1.5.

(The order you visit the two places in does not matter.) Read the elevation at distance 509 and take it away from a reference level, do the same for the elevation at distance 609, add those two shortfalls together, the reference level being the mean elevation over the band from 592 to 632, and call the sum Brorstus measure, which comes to 0.14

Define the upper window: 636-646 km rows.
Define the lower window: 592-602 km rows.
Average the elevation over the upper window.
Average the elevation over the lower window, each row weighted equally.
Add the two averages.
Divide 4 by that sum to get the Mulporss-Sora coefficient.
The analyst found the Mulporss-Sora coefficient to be 1.65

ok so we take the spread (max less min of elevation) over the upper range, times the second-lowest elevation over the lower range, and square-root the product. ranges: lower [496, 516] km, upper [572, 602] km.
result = 0.437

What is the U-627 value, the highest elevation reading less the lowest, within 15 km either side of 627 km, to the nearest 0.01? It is 0.17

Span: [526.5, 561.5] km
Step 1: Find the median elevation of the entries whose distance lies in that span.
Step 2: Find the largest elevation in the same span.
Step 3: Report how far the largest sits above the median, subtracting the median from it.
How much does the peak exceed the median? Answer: 0.115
